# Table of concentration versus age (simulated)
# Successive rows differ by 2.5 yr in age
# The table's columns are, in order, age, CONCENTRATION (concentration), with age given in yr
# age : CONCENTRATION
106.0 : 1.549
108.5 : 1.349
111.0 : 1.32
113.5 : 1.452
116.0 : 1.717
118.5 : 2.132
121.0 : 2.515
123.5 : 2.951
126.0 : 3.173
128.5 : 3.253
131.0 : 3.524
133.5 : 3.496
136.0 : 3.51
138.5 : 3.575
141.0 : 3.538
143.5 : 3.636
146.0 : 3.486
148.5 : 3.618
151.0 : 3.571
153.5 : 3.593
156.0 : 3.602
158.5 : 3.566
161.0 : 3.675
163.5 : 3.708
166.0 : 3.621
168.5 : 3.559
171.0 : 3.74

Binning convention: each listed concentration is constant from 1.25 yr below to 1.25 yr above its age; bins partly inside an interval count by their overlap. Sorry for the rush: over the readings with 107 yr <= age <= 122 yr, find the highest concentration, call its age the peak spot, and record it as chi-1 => 121.0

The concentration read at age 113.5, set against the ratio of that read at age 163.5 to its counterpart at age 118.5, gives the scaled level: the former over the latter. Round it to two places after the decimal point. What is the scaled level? 0.83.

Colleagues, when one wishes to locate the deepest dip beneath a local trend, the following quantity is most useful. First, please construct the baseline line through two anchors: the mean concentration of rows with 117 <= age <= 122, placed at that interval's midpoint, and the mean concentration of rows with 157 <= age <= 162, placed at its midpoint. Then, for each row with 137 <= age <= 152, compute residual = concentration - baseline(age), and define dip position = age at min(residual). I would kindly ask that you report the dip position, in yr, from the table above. 151.0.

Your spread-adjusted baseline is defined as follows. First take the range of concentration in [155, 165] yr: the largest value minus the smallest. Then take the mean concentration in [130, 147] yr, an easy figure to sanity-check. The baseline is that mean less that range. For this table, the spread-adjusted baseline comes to 3.4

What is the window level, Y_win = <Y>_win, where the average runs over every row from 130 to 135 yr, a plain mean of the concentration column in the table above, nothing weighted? 3.51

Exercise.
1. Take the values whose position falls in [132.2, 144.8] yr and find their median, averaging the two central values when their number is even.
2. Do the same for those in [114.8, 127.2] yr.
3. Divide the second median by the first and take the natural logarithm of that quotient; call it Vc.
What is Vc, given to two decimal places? -0.34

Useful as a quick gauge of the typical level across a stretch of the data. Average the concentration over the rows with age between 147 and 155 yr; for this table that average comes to 3.59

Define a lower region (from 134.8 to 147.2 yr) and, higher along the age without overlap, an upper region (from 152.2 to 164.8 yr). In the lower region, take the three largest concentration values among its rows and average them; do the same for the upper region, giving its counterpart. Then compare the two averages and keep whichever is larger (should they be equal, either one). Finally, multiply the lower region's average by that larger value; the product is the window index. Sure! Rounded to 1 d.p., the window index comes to 13.1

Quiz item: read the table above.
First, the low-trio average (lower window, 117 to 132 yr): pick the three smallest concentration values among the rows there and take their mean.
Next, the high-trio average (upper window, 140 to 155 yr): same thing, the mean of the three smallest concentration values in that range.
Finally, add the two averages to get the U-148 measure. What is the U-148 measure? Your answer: 6.1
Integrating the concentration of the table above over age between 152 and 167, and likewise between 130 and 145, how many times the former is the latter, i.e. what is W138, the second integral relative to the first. 1.0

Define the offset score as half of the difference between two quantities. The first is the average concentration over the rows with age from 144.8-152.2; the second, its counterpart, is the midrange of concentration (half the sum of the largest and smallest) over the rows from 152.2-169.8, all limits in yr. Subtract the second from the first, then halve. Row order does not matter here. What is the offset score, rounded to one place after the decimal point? 0.0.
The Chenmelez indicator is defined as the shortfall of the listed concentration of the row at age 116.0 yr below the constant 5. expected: 3.3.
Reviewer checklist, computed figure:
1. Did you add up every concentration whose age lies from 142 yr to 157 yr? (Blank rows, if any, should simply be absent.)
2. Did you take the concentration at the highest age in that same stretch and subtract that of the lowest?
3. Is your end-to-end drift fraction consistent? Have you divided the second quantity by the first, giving 0.00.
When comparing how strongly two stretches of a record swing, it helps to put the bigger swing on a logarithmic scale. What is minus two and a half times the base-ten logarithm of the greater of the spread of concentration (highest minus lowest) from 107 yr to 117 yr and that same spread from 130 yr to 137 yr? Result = 1.0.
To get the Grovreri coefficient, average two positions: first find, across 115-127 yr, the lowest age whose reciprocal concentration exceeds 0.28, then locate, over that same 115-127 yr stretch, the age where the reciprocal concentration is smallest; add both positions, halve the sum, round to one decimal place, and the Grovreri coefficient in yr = 121.0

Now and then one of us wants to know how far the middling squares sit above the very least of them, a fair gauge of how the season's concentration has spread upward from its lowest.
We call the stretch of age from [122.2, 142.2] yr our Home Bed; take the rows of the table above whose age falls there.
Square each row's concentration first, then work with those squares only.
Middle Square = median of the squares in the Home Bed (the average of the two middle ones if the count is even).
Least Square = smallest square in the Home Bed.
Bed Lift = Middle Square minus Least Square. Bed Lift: 3.6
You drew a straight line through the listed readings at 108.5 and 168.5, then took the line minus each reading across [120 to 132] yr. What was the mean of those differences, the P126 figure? -1.1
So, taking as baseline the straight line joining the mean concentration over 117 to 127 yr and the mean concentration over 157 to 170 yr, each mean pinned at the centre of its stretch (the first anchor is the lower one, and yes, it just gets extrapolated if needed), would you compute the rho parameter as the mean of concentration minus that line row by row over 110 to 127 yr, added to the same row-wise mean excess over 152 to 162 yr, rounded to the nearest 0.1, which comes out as -0.3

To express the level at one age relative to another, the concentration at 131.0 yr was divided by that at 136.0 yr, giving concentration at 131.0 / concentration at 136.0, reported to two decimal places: 1.00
